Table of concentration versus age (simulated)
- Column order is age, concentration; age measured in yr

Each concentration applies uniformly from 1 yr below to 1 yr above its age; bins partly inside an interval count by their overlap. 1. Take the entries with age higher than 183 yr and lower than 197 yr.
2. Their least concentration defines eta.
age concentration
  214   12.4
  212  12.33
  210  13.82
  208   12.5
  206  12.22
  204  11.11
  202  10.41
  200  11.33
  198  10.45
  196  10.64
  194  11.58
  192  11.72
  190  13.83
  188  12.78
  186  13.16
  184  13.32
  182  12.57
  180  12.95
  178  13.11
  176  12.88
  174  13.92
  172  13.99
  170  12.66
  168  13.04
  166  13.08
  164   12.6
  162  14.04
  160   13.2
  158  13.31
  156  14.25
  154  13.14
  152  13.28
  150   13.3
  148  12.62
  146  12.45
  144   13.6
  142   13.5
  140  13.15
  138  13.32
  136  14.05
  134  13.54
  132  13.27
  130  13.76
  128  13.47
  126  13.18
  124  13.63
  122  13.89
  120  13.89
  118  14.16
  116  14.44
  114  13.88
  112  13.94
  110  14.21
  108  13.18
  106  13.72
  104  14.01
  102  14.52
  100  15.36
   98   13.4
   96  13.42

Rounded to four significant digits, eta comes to 10.64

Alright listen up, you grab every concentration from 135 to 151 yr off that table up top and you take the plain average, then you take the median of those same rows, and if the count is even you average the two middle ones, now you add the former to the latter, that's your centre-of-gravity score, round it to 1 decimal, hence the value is 26.6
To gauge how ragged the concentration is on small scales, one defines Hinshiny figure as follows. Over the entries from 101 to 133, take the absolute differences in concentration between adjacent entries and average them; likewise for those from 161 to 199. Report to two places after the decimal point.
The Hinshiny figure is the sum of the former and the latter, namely 1.00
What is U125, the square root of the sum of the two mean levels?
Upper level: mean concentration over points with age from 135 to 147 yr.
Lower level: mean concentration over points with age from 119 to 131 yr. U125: 5.19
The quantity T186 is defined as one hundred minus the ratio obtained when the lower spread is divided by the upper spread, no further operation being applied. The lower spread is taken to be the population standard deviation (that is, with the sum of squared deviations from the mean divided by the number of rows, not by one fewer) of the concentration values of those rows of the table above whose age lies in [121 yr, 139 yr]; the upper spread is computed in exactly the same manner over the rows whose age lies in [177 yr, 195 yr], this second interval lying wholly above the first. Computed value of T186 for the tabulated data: 99.6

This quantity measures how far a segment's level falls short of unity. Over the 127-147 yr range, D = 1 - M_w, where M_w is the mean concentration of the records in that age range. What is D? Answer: -12.4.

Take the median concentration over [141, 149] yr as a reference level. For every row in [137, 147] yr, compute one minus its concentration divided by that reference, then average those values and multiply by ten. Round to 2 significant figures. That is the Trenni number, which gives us -0.11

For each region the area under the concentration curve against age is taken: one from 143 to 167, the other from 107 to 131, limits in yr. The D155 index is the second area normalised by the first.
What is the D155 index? 1.04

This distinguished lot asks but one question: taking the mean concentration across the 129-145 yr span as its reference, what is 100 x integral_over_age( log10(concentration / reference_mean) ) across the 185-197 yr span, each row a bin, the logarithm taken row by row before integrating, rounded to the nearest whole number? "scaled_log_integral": -52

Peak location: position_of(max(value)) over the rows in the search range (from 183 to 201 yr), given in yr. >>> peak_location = 190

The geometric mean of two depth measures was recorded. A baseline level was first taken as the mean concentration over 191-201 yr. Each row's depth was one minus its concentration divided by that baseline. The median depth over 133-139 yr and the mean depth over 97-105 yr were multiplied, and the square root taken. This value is 0.25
